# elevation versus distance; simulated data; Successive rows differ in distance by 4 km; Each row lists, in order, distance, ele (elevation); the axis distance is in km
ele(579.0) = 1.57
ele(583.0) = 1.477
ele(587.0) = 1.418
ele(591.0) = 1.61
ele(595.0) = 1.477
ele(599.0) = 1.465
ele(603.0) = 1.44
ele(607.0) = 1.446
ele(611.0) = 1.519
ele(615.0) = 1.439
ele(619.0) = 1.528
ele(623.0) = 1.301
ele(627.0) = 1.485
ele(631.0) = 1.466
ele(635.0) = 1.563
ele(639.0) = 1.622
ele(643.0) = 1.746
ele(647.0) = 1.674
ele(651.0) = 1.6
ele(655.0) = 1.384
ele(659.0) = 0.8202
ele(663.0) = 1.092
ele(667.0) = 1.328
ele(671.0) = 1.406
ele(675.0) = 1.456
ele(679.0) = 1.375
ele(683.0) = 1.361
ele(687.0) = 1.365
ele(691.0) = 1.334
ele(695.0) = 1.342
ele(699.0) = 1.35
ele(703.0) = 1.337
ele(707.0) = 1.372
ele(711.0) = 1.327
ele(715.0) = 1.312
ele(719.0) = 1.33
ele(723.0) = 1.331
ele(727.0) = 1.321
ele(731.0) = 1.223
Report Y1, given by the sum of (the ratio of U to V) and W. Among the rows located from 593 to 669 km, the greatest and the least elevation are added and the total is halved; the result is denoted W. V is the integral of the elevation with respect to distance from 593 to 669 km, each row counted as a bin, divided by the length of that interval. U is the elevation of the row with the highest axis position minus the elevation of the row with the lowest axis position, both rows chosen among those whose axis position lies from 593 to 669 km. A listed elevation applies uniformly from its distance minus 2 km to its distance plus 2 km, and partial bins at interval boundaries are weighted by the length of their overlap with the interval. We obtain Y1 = 1.18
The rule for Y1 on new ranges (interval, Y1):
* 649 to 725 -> 1.01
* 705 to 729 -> 1.30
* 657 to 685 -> 1.57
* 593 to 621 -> 1.52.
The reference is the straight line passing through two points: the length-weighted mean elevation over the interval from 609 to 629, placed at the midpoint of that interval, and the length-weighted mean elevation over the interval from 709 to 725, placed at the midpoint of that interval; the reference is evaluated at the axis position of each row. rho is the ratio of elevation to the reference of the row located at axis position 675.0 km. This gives 1.05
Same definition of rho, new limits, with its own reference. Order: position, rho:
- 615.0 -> 0.99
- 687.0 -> 1.00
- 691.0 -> 0.98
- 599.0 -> 0.99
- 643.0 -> 1.23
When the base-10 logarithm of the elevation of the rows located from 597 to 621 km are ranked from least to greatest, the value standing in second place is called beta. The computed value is 0.16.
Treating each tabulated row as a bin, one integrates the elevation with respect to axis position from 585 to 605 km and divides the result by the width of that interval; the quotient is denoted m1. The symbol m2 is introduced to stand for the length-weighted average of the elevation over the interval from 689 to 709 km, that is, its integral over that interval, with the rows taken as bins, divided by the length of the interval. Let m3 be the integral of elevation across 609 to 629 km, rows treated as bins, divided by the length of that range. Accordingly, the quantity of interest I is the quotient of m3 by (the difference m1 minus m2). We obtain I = 11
